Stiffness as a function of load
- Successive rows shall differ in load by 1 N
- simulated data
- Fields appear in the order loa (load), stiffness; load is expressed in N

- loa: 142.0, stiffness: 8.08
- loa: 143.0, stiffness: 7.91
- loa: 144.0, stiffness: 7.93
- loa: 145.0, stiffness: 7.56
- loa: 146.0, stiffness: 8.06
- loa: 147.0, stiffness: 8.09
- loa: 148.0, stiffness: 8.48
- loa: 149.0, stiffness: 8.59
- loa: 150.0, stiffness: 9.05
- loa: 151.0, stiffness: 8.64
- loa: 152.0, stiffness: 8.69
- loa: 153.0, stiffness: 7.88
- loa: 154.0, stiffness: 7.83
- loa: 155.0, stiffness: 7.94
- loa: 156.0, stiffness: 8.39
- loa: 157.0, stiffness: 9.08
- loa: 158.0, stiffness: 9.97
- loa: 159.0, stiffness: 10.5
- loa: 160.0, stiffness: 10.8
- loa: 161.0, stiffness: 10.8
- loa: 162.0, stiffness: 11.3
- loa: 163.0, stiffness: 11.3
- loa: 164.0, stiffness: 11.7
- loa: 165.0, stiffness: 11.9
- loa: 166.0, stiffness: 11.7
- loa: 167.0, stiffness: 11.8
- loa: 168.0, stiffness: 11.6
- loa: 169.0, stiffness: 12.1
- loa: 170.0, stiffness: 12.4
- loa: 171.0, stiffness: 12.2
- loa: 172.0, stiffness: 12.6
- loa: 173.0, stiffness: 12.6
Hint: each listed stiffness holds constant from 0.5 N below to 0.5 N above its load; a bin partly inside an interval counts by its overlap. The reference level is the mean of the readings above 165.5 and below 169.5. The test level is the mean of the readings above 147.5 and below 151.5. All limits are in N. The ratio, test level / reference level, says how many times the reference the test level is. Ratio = 0.736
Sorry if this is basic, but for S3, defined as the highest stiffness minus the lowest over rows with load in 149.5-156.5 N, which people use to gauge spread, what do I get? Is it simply 1.2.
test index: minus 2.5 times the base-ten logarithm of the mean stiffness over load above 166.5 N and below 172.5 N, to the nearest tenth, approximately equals -2.7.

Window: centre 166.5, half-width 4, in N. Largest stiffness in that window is 12.4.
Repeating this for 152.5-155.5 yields 7.94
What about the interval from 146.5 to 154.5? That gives 9.05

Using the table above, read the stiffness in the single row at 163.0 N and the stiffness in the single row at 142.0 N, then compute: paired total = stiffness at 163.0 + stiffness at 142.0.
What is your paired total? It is 19.4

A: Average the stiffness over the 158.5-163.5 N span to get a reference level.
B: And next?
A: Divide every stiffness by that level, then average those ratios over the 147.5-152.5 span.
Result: 0.79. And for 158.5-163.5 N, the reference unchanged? 1.00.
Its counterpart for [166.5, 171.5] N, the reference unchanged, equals 1.10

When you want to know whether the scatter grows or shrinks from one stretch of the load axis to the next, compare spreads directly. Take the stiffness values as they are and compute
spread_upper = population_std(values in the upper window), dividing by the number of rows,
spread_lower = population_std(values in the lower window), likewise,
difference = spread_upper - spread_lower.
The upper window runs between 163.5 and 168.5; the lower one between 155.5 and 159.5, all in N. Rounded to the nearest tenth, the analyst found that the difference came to -0.7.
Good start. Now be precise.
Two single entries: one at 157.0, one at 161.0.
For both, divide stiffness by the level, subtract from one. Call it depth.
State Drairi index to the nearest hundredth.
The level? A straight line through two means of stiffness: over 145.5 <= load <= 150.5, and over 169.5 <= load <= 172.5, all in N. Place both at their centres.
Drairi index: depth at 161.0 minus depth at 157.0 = -0.10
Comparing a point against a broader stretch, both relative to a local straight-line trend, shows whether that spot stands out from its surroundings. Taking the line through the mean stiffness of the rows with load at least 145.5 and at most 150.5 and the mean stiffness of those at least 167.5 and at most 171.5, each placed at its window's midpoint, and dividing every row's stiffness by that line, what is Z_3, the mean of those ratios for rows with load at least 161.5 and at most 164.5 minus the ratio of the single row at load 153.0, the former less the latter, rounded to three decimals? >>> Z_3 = 0.194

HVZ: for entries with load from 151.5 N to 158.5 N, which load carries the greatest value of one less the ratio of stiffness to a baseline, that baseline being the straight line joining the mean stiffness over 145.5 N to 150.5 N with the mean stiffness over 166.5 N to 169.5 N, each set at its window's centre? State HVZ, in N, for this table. 155.0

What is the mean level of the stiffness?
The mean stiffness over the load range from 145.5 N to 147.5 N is 8.1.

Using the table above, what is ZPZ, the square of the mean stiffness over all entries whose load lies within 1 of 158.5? 105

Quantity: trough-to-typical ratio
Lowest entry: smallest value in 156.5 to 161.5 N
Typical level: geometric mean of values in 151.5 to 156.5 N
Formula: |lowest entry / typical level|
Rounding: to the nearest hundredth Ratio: 1.12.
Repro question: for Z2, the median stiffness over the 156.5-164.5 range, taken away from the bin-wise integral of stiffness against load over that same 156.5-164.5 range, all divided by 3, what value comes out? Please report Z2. 25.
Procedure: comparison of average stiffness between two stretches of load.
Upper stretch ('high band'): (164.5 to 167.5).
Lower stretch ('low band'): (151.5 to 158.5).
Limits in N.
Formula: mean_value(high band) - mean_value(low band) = 3.3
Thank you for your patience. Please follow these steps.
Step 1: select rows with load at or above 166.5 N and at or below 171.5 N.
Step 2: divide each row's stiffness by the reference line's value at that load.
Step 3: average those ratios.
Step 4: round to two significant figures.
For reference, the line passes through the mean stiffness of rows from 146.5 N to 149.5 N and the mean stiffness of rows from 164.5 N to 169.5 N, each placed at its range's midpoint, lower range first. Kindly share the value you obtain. 0.99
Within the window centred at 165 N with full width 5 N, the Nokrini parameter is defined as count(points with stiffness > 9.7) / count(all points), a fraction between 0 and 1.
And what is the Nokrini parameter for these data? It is 1.0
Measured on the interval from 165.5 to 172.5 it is 1.0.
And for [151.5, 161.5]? 0.4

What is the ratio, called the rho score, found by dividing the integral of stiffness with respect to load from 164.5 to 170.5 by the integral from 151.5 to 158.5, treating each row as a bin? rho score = 1.2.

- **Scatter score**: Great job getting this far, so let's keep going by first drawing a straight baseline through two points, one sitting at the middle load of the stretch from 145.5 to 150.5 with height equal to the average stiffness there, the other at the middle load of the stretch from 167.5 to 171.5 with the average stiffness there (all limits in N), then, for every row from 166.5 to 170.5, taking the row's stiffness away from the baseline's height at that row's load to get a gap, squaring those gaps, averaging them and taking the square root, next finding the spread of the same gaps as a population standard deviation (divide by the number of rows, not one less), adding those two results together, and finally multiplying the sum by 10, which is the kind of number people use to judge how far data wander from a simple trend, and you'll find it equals 3.6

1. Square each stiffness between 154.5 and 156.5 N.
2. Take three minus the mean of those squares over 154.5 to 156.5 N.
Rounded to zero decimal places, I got -64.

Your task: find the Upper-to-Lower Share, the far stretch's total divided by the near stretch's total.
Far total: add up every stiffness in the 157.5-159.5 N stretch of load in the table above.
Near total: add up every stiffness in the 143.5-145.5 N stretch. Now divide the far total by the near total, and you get 1.32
